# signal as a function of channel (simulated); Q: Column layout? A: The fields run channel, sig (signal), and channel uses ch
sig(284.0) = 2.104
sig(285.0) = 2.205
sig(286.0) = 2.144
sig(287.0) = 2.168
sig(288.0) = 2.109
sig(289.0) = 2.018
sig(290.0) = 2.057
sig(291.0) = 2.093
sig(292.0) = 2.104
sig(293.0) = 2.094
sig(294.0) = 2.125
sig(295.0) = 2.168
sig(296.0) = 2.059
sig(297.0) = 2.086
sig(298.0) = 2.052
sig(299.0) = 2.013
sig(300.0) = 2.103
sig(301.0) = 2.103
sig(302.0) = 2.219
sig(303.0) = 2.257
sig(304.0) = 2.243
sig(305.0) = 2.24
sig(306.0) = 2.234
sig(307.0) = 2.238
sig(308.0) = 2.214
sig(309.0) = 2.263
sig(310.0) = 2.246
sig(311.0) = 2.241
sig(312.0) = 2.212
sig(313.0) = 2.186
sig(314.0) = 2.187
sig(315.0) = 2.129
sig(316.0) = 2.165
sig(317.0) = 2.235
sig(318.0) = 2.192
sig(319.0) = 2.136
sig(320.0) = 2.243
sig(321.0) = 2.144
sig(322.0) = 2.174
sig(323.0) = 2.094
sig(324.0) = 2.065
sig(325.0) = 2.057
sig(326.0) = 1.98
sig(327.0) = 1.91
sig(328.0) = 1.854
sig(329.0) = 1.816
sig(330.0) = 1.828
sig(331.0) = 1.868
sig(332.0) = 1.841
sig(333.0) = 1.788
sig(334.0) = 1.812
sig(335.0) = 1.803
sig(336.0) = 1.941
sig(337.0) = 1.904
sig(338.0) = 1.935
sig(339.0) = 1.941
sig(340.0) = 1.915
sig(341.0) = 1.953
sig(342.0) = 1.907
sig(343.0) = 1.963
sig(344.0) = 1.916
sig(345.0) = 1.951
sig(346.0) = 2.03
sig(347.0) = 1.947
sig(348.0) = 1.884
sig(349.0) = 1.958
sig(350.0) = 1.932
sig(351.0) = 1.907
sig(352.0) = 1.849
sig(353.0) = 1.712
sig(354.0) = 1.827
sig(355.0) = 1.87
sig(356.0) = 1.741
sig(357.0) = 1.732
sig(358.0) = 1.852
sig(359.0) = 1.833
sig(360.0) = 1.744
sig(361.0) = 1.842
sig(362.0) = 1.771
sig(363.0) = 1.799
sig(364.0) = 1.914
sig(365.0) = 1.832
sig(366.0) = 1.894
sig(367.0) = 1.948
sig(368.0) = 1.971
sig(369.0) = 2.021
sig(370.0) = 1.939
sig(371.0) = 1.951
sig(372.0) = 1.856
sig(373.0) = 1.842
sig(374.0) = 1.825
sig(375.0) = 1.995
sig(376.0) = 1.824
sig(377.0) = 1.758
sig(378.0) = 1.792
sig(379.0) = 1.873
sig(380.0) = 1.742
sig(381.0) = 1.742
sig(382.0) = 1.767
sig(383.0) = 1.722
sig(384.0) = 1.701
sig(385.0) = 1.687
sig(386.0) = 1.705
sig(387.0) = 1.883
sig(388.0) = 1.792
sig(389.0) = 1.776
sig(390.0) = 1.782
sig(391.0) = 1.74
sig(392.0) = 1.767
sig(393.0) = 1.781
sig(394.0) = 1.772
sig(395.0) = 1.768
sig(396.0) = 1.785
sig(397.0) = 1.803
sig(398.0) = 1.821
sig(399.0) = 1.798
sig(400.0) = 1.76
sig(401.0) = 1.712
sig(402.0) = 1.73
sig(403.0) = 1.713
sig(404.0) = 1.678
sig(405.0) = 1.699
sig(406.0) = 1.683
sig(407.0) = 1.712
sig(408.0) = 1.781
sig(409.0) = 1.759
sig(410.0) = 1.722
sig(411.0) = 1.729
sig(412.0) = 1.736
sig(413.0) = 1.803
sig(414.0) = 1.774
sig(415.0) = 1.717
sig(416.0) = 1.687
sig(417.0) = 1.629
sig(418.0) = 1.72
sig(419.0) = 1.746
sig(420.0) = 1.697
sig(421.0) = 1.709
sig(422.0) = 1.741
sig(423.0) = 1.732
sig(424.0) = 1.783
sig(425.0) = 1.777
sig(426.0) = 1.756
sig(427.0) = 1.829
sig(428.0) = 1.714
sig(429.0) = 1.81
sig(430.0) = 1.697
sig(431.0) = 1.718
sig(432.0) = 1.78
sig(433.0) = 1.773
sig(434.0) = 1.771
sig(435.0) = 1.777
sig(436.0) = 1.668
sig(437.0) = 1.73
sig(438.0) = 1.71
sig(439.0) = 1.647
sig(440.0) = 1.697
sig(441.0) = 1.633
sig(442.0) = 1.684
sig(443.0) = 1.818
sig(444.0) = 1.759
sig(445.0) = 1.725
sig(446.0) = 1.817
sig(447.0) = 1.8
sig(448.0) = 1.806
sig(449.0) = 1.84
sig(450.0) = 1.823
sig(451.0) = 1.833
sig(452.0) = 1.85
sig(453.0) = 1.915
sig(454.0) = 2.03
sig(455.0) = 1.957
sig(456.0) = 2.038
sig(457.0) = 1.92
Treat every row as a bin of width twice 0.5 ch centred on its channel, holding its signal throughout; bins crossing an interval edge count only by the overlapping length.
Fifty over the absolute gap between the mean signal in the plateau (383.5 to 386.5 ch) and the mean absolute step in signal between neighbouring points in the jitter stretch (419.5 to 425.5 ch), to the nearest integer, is 30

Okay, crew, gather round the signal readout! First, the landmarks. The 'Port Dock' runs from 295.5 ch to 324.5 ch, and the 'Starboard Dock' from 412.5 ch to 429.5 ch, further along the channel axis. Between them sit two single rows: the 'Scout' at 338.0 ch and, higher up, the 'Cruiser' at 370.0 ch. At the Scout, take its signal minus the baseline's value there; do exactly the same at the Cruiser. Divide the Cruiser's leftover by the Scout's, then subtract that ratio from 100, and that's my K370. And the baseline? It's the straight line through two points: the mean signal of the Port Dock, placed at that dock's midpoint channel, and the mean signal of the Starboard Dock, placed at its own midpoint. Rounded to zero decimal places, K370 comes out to 100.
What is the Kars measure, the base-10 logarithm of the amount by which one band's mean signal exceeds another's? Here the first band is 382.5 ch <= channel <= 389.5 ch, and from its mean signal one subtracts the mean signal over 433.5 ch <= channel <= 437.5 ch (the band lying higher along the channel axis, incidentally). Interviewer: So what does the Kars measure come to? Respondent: -1.8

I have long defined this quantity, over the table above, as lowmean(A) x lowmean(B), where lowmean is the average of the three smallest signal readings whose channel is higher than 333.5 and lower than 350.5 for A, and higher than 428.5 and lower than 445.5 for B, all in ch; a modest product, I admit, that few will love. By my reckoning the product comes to 3.02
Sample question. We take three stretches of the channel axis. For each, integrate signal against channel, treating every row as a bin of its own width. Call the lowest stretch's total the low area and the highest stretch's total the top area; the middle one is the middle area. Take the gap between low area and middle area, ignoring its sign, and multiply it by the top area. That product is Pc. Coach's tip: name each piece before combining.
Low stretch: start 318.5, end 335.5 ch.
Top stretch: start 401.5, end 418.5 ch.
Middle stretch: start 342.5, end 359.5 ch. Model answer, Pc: 44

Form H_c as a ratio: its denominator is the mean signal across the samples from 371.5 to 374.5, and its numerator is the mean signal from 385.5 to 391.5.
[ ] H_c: 0.97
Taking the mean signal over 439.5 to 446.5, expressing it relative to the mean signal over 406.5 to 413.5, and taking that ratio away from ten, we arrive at 9.01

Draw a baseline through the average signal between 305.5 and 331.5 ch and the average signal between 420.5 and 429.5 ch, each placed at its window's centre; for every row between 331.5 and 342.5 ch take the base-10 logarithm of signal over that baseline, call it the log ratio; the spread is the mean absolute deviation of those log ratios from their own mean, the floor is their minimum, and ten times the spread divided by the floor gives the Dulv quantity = -2.3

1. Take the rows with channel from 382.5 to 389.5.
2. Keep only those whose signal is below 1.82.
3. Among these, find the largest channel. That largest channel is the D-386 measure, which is 389.0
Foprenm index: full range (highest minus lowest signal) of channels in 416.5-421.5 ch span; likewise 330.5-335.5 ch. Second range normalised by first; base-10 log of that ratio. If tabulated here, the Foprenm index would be -0.17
